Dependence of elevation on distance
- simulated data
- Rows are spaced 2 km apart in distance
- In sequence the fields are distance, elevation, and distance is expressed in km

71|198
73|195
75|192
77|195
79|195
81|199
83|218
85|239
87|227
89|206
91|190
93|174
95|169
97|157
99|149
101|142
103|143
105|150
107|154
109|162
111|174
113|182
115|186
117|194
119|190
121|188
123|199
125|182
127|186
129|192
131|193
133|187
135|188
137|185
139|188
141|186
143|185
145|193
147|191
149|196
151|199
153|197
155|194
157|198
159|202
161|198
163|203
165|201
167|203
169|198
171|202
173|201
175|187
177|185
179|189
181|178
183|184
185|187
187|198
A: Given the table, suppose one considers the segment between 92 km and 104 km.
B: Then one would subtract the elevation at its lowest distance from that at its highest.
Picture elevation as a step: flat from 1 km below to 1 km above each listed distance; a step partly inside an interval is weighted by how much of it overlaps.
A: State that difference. -31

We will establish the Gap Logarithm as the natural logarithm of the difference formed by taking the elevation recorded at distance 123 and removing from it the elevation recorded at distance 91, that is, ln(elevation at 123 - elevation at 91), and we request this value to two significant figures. 2.2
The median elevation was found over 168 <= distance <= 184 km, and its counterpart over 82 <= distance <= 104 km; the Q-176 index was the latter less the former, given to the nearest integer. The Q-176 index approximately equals -14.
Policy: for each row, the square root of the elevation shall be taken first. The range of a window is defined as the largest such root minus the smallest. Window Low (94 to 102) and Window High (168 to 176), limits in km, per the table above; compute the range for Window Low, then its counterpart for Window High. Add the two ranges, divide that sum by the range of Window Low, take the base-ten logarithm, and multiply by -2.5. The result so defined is -0.44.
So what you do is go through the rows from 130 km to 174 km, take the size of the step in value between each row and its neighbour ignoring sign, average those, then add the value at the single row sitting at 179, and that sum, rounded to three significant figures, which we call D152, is 192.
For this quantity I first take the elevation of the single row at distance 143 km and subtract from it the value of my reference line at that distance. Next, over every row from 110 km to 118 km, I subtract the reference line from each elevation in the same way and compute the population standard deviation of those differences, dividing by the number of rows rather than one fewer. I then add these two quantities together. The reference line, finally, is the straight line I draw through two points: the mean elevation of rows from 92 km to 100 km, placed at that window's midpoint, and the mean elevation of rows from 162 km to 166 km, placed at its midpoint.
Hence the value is 1.2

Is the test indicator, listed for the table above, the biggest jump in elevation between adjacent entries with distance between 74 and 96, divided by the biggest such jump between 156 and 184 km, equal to 1.50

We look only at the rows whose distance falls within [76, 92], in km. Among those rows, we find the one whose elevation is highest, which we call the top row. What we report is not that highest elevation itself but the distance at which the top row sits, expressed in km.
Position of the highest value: 85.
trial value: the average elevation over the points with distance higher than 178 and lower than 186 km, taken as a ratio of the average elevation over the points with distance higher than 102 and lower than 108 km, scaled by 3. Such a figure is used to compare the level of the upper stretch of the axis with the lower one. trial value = 3.71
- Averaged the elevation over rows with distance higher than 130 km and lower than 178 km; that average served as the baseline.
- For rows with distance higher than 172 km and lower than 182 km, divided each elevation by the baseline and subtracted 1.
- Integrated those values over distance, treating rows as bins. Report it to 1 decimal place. -0.3 km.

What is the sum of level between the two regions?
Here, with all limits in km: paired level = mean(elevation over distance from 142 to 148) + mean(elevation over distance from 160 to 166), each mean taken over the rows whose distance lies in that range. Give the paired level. 390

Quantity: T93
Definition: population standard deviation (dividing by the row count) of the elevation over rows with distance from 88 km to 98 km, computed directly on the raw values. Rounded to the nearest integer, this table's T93 17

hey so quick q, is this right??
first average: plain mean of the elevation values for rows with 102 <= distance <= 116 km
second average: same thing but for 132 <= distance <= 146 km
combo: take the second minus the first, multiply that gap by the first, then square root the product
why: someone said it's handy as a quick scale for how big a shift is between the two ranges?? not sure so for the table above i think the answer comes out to 61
